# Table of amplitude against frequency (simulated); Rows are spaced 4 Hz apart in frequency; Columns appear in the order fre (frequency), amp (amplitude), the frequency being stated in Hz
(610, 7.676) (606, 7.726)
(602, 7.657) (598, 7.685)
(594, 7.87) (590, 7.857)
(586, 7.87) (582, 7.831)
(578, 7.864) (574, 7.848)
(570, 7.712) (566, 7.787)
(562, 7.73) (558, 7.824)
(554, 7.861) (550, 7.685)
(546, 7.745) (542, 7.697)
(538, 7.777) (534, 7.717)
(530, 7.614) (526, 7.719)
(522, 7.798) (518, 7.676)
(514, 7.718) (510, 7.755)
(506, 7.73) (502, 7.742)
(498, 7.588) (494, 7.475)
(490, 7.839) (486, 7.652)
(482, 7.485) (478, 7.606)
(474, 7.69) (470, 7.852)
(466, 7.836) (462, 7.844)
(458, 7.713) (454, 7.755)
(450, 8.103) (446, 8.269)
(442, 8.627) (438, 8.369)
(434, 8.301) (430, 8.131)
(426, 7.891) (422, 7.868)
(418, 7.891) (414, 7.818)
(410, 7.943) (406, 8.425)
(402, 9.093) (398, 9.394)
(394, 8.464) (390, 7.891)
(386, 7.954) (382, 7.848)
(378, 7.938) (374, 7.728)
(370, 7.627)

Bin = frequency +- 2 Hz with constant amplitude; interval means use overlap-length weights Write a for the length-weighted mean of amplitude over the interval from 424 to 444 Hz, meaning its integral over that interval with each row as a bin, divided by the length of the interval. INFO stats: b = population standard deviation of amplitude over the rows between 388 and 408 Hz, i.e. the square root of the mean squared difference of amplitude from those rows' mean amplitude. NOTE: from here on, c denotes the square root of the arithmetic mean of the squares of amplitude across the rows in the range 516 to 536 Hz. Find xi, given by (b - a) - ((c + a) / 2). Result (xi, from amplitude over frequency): -15.7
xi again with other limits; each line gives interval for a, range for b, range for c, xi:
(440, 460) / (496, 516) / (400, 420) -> -16.2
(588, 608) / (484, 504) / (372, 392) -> -15.4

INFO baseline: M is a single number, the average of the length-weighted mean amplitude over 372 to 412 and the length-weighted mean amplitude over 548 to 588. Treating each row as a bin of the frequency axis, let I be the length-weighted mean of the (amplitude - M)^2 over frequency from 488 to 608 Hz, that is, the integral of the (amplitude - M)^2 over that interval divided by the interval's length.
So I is 0.09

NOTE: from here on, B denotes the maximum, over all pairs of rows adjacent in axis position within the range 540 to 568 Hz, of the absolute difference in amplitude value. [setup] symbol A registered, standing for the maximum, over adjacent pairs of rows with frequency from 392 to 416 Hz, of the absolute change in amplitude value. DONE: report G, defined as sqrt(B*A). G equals 0.40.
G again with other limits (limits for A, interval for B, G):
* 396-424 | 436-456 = 0.49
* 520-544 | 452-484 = 0.13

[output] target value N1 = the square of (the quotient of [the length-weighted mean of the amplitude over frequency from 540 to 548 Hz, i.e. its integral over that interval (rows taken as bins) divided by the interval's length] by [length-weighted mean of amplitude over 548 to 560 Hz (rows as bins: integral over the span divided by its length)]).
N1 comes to 0.98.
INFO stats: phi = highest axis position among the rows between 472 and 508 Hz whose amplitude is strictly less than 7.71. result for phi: 498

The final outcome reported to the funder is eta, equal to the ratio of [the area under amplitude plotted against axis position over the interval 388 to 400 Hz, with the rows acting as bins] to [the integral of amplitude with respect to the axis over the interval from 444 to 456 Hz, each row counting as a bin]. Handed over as 1.07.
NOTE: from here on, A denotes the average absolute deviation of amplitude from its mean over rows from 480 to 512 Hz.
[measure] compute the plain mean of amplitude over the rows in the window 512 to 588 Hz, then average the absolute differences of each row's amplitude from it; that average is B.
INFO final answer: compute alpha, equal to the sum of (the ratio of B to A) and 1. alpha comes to 1.6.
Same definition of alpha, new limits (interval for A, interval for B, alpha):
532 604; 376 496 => 5.8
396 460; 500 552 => 1.1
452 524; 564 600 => 1.7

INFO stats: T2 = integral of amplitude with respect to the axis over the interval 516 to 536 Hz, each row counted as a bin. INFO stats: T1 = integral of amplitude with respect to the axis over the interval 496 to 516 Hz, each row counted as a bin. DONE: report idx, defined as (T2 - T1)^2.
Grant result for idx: 0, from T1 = 154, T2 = 154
